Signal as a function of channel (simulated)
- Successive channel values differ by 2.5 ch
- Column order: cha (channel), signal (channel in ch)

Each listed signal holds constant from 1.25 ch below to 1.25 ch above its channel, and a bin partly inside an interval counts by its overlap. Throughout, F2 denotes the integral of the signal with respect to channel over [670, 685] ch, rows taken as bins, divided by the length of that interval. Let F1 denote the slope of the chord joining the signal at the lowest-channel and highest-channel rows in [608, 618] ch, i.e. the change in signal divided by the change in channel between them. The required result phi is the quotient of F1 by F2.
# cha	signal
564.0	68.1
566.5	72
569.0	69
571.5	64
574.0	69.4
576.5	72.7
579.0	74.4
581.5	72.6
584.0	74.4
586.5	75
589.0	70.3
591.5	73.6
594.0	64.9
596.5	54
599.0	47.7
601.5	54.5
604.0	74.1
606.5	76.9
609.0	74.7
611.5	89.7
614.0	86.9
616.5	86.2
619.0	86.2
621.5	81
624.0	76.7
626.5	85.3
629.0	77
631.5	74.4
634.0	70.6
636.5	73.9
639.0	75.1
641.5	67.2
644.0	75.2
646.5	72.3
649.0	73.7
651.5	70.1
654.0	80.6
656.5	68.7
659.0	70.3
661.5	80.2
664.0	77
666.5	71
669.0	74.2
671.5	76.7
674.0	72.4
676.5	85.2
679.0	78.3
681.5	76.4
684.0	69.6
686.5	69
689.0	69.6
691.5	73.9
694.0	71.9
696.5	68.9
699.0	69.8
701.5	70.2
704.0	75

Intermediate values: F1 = 1.5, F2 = 77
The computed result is 0.020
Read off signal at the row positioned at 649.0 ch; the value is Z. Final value 73.7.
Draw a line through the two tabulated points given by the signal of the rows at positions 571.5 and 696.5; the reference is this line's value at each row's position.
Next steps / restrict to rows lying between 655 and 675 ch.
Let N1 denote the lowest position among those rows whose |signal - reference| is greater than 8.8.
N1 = 661.5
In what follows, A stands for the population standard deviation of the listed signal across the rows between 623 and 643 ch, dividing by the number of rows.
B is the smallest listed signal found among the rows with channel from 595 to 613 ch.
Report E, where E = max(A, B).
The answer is 47.7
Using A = 4.9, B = 47.7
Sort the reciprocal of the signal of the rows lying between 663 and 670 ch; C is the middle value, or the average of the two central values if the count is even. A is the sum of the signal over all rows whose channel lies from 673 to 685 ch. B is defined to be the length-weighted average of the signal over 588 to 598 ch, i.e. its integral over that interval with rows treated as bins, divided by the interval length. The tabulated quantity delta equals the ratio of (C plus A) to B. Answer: 6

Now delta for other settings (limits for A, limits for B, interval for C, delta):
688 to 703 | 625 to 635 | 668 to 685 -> 6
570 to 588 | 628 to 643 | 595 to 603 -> 7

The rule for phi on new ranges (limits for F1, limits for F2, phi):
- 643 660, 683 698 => -0.005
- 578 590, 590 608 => -0.006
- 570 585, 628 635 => 0.011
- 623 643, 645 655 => -0.007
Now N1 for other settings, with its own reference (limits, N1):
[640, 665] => 654.0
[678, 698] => 679.0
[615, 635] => 616.5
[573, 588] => 579.0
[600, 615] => 601.5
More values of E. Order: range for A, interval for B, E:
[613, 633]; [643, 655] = 70.1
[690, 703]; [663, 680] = 71.0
